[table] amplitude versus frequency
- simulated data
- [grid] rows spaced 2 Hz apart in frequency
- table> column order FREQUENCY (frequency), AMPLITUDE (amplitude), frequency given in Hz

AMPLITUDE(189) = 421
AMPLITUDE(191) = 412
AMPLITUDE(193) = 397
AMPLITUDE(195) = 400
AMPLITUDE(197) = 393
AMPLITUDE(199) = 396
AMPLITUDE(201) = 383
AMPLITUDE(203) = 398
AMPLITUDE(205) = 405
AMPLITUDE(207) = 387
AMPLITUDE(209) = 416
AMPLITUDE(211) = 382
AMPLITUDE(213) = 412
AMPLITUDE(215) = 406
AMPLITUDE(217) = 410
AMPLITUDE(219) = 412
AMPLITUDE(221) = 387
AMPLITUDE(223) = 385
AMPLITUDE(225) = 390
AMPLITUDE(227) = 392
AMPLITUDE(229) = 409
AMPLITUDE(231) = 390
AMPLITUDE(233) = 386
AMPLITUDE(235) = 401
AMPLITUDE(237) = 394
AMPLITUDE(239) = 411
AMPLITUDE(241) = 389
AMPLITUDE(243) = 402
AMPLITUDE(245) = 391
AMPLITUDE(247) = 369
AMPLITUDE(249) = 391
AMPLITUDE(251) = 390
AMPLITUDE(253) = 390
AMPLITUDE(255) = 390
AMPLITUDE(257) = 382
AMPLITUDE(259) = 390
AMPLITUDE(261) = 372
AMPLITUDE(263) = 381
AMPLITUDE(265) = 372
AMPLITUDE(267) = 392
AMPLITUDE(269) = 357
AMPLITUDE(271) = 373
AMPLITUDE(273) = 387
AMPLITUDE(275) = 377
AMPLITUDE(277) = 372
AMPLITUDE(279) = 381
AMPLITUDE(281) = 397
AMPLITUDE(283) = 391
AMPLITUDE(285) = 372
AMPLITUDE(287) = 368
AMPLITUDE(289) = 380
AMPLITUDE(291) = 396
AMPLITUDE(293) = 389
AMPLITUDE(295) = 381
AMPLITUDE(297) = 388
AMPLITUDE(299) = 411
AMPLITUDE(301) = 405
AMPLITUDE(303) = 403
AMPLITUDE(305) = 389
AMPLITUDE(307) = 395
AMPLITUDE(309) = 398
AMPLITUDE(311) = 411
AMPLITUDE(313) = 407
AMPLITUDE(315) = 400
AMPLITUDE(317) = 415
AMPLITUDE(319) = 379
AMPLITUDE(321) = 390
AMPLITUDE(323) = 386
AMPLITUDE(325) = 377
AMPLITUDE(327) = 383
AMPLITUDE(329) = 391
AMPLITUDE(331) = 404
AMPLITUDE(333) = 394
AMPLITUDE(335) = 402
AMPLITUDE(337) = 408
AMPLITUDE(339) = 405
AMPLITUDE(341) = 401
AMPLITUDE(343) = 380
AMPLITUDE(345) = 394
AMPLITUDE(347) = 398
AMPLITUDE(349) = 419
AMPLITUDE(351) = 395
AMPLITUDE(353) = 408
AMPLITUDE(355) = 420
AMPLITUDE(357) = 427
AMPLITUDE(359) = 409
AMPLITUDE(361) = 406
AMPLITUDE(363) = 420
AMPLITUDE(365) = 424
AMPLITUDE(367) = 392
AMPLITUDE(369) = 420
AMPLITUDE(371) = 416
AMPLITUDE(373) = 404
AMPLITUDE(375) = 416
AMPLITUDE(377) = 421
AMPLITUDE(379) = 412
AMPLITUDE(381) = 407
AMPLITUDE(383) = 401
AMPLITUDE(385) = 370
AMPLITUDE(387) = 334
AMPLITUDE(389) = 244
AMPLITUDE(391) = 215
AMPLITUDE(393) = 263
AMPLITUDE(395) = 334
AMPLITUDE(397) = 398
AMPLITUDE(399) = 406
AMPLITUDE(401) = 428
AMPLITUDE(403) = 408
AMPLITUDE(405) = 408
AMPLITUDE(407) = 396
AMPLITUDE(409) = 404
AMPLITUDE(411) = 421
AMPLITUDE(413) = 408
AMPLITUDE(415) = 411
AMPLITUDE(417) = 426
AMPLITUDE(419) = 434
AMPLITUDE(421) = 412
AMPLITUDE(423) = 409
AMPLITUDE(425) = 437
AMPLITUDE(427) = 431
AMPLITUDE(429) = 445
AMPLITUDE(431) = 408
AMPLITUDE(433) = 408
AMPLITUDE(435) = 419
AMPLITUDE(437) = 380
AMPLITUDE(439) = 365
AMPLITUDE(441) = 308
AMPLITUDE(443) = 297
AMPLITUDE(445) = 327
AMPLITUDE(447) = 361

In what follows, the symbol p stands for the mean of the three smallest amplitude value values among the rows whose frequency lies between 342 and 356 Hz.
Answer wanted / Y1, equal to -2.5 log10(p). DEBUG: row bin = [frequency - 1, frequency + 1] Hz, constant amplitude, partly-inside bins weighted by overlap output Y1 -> -6.48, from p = 390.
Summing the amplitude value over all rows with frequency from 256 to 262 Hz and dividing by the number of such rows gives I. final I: 381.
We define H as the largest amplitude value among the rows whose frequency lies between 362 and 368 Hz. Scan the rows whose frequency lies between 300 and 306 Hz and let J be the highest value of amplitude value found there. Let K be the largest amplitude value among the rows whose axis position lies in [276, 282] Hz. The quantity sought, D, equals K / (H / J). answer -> 379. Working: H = 424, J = 405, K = 397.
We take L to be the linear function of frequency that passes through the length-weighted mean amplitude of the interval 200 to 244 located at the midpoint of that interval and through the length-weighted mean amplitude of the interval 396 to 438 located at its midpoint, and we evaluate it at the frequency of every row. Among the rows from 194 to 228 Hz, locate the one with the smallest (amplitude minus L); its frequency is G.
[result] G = 211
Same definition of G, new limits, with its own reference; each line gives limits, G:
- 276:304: 287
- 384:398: 391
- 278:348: 287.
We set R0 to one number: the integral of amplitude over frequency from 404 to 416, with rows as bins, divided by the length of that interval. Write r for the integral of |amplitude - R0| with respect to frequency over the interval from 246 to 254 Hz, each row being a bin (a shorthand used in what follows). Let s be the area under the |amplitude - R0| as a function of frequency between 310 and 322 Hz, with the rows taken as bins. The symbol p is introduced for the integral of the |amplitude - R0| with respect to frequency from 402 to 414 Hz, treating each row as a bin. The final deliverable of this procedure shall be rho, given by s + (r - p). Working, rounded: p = 58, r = 184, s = 132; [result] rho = 258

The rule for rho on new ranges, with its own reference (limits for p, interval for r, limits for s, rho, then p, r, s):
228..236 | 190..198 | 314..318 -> 10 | 96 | 76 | 30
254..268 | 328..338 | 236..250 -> -42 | 354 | 82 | 230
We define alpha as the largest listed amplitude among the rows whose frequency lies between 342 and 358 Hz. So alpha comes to 427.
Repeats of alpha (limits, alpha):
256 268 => 392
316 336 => 415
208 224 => 416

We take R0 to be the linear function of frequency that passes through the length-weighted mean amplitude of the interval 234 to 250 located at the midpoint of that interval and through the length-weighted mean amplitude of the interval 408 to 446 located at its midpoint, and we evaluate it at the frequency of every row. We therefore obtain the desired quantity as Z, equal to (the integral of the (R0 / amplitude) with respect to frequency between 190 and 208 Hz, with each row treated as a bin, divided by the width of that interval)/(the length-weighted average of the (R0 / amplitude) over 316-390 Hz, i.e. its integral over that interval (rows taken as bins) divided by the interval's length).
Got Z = 0.98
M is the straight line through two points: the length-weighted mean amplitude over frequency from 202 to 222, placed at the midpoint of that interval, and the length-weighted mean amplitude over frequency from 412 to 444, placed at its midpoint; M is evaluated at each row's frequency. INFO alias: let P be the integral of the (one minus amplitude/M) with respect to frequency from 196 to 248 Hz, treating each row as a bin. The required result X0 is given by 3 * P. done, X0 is 2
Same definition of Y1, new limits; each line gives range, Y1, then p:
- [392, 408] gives -6.30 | 331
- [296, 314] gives -6.48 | 391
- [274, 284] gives -6.44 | 377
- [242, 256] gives -6.46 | 383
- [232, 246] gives -6.47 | 389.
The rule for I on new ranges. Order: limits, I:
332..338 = 401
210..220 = 404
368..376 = 414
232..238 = 394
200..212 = 395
